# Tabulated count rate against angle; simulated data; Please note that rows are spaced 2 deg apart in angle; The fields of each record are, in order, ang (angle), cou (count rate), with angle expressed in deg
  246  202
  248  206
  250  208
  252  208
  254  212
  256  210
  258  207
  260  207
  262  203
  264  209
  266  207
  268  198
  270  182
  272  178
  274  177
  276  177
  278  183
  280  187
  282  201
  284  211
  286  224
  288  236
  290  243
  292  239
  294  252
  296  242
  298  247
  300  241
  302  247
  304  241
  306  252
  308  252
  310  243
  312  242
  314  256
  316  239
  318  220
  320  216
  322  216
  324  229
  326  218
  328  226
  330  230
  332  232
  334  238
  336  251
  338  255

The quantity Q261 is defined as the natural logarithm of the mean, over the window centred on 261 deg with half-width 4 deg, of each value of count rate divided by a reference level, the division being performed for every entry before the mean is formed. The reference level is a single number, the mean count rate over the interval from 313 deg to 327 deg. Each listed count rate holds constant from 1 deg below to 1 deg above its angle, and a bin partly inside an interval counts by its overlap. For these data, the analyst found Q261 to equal -0.10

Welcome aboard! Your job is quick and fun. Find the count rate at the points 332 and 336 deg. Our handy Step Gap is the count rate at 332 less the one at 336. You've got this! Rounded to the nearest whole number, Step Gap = -19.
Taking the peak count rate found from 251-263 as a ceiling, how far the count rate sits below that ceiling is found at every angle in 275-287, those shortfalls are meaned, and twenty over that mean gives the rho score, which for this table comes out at 1.3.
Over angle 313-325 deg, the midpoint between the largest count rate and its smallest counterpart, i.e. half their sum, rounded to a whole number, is 236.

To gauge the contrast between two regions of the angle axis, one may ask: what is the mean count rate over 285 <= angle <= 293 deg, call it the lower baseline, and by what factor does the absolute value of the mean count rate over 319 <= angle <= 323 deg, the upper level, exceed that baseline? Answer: 0.92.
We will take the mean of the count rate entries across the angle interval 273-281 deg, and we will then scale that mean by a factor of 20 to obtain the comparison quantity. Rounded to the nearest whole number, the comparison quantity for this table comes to 3620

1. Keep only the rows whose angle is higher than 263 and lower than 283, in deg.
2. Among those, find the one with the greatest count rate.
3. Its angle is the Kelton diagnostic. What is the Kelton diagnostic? 264 deg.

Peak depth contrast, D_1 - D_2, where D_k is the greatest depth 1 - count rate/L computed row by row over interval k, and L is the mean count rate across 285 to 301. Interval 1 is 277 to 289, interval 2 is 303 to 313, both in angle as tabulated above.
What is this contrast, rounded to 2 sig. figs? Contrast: 0.24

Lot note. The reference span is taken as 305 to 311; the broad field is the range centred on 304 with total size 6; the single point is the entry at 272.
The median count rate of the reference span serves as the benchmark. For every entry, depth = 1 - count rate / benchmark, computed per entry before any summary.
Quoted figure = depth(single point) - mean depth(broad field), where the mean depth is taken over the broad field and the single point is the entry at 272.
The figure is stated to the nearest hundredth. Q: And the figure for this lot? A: 0.27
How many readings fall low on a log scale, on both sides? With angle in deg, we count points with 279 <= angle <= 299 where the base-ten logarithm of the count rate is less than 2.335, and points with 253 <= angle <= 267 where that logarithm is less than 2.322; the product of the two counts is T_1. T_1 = 15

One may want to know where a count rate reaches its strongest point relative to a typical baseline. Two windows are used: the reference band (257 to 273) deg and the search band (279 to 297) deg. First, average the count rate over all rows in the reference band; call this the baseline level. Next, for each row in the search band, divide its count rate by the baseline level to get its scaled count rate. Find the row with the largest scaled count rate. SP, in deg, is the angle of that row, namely 294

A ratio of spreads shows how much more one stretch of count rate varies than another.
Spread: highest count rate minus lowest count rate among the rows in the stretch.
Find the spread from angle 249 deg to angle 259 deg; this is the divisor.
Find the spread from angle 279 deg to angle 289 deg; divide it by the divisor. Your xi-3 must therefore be 9.8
